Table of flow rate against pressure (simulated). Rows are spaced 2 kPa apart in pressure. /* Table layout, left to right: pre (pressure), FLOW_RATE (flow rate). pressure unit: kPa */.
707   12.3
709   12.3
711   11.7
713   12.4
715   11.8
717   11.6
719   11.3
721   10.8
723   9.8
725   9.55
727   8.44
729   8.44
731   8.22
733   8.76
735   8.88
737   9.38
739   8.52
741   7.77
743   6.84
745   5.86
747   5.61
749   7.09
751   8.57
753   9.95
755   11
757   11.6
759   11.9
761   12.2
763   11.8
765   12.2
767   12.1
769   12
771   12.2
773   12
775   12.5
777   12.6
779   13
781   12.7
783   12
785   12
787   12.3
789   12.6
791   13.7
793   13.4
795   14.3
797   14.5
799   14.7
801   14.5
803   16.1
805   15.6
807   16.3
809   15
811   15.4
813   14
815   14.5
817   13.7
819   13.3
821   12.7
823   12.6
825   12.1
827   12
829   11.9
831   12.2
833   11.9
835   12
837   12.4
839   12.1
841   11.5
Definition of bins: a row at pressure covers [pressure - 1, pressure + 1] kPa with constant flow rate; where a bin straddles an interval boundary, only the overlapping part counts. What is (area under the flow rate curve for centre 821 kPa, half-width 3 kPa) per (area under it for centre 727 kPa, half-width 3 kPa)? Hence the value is 1.5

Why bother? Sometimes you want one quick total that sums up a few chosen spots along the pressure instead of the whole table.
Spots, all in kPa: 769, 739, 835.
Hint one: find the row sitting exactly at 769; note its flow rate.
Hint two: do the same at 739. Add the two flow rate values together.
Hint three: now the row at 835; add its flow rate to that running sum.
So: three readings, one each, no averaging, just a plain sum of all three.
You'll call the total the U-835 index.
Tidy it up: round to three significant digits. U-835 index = 32.5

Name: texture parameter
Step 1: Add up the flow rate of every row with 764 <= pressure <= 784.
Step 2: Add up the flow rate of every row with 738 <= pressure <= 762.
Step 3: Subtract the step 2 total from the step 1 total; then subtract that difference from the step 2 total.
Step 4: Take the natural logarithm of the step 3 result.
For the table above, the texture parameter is 4.5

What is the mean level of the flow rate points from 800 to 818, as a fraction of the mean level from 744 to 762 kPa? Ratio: 1.6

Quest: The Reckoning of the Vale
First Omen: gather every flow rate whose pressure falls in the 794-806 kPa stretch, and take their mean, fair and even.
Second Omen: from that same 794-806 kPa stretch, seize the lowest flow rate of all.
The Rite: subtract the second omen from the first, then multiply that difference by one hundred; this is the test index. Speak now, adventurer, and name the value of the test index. 65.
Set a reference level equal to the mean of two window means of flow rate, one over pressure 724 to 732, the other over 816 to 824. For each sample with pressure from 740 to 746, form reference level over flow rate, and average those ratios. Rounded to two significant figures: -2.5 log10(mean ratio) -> -0.52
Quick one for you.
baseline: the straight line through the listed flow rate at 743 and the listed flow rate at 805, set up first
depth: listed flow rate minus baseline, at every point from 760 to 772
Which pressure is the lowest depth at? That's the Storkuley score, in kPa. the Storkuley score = 771 kPa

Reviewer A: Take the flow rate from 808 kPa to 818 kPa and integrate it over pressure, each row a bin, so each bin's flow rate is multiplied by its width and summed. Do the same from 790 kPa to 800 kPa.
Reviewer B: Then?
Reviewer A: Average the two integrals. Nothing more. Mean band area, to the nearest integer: 143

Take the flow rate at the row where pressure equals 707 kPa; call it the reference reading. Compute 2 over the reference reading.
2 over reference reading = 0.163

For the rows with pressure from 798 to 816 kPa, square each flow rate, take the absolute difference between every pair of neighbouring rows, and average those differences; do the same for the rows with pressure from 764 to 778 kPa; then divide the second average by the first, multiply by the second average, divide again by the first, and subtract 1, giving -1.0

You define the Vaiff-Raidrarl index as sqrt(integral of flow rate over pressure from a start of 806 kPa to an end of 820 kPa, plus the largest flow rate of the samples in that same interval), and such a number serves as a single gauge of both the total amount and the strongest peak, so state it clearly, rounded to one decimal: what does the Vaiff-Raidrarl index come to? 14.9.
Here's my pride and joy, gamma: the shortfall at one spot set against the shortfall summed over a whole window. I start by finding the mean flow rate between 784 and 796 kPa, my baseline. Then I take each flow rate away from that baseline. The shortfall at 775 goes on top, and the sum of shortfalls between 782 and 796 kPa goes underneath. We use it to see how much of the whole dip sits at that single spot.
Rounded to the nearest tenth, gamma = 0.5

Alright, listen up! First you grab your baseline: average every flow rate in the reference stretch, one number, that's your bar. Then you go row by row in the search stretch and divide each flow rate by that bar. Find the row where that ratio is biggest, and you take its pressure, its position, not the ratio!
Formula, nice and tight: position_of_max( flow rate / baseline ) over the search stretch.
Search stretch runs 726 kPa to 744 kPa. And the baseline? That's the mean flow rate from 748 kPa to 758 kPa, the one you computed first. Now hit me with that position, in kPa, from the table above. 737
